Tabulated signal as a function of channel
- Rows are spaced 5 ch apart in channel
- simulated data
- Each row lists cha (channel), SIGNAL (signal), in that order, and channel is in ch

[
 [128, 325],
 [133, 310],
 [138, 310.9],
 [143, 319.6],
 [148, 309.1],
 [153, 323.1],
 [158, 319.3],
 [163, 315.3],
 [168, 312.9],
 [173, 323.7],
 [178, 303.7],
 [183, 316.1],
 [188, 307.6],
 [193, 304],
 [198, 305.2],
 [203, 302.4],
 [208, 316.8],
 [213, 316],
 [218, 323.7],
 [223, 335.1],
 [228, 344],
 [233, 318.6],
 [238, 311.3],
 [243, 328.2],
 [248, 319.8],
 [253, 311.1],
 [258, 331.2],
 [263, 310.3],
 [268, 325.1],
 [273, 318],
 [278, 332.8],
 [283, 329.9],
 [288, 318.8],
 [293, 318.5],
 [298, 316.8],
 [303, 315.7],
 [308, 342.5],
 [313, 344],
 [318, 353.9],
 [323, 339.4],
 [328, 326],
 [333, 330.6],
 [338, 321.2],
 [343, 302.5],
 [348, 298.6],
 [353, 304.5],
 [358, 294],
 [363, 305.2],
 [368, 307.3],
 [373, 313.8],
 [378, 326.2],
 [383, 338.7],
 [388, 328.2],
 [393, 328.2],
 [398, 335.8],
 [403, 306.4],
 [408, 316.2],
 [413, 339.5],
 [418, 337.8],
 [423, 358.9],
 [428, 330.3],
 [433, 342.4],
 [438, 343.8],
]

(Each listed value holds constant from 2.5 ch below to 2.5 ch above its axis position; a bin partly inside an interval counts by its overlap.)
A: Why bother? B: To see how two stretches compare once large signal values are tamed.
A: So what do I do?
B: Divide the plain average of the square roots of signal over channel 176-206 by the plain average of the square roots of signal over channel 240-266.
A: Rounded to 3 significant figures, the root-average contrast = 0.979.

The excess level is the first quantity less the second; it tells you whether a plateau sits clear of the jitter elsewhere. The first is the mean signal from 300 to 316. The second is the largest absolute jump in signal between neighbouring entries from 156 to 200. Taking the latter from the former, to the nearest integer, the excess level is 314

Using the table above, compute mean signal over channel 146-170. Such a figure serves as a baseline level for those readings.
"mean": 316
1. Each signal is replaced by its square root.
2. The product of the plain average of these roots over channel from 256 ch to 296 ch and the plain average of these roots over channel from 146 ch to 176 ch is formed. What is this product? 320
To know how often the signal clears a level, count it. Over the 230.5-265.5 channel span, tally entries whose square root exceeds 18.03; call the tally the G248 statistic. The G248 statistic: 2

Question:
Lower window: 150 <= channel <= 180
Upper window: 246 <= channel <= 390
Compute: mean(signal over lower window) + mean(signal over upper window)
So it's 638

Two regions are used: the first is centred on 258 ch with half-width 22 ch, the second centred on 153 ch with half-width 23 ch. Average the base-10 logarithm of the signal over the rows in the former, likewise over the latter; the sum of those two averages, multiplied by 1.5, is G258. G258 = 7.51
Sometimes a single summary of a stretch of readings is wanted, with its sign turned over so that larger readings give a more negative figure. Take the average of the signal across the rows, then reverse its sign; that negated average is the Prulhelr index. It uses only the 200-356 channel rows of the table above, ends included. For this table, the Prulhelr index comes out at -323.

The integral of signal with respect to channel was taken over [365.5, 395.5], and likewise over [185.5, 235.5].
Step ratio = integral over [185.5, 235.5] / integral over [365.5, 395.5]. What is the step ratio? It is 1.6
